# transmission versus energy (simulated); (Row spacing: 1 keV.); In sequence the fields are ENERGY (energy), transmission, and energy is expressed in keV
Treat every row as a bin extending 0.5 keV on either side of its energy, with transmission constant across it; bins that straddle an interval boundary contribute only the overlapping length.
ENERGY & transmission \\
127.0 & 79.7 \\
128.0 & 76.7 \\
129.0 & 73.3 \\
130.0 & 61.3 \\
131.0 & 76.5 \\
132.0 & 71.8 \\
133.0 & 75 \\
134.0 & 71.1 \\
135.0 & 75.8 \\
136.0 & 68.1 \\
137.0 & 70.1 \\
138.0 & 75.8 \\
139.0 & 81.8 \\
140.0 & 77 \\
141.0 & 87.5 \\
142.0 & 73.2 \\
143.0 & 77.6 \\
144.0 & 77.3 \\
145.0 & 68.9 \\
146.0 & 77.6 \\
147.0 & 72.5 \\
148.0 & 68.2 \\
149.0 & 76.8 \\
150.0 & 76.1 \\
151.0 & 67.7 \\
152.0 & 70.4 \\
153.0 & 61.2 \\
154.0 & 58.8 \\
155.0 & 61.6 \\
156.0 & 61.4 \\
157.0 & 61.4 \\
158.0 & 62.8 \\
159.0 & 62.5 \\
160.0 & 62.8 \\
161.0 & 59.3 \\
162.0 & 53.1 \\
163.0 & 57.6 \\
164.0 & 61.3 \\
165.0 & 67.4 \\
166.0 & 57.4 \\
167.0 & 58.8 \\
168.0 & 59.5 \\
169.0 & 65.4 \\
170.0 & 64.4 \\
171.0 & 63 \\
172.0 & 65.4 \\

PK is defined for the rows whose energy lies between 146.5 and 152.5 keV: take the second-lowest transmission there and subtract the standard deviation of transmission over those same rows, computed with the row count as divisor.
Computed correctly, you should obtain 65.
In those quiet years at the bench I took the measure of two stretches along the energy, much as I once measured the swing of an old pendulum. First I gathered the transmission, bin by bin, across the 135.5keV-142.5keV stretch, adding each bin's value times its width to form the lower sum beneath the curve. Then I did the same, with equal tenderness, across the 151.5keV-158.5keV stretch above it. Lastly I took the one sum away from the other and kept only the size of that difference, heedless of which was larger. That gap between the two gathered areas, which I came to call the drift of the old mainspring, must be 96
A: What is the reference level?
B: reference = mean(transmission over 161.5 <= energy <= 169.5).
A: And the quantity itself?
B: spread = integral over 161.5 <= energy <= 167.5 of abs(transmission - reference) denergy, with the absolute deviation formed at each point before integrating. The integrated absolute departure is 22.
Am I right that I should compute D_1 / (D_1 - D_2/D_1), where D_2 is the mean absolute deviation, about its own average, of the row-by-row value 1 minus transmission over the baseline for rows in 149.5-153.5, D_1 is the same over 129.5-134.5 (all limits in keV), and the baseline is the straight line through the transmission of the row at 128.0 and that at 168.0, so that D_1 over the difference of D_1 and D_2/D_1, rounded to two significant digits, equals -0.053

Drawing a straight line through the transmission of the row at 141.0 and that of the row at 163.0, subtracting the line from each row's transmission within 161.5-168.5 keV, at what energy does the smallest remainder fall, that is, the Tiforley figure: 162.0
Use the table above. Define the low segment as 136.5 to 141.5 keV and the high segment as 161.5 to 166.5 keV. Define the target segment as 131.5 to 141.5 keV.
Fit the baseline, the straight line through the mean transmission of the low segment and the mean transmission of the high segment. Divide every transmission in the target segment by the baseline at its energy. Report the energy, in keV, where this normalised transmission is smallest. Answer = 136.0 keV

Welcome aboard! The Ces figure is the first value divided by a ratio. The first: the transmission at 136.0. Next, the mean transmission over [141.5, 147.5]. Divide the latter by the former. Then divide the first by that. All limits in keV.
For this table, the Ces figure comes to 62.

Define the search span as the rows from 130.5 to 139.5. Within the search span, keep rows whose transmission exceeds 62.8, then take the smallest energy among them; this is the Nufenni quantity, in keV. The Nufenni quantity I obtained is 131.0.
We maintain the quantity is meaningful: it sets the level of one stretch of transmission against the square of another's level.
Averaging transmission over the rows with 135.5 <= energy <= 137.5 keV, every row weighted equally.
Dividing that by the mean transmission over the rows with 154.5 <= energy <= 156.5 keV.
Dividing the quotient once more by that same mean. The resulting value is 0.0183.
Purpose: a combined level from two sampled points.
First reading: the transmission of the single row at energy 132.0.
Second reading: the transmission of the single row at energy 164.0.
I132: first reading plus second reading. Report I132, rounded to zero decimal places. 133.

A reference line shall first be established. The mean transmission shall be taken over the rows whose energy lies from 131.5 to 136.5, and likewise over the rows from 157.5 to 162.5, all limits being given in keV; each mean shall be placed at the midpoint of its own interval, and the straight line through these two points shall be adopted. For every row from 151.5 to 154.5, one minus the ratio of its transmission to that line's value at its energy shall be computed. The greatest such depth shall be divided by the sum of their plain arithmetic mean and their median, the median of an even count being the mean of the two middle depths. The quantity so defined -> 1.9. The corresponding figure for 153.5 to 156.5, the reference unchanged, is 1.5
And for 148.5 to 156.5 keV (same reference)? -1.0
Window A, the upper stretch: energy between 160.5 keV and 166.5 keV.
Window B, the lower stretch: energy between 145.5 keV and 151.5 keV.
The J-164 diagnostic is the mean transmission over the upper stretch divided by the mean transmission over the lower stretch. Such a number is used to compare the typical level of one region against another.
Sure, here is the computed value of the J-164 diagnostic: 0.81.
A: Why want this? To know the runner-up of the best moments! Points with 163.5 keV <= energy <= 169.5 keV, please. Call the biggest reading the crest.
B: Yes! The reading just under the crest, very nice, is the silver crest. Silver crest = 65.4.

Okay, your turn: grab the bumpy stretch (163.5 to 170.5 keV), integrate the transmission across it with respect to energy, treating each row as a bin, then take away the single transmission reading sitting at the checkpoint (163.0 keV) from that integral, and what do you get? 377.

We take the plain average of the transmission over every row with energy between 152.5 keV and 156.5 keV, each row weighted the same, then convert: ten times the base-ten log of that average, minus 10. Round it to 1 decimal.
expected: 7.8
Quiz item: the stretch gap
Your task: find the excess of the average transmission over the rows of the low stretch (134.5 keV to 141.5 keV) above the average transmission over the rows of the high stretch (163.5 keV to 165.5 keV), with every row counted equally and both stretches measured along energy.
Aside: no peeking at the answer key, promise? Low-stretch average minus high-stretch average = 12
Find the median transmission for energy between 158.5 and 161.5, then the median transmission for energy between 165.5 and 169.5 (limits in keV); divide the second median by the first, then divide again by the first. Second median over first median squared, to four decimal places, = 0.0151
